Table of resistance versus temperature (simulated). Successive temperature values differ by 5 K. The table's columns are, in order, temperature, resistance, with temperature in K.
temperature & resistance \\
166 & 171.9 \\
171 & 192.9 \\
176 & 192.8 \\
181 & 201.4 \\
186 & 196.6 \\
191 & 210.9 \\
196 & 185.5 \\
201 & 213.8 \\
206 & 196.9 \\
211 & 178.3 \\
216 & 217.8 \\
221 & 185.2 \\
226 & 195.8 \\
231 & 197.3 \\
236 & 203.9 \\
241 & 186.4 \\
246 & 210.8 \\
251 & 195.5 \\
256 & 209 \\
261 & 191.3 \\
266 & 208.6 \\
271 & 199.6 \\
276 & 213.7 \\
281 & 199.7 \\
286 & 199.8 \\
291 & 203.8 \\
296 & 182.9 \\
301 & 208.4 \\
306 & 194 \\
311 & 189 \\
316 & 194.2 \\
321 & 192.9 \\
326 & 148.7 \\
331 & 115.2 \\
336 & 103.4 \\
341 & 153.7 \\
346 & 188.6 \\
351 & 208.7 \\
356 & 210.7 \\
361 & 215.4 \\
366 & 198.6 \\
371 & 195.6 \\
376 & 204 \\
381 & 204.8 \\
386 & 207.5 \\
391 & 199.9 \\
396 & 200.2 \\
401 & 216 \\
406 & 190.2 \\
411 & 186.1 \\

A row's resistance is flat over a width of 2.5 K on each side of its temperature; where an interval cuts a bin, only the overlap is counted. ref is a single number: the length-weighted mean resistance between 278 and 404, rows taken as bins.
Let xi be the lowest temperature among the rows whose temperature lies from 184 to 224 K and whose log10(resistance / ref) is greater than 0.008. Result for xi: 186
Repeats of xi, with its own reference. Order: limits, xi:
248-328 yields 251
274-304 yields 276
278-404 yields 281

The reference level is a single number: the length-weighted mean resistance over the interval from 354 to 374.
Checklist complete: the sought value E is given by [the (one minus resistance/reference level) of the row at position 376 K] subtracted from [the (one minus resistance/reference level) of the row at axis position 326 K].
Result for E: 0.270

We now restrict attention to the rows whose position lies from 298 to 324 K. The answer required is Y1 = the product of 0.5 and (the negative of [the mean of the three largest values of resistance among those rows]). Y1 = -99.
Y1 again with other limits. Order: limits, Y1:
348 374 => -106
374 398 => -103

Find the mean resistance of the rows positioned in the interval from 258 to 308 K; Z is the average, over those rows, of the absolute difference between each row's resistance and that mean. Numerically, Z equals 6.8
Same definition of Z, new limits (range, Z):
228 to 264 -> 7.5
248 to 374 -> 19.2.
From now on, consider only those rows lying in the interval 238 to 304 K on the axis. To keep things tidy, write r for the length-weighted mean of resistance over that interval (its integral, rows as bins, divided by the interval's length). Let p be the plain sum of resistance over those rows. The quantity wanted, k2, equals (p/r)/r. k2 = 0.06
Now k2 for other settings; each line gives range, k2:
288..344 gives 0.06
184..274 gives 0.09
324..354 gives 0.04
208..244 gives 0.04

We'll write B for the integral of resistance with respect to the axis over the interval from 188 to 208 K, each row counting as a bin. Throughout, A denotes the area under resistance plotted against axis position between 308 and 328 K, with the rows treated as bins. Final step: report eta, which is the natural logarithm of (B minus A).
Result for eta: 5.96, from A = 3647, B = 4035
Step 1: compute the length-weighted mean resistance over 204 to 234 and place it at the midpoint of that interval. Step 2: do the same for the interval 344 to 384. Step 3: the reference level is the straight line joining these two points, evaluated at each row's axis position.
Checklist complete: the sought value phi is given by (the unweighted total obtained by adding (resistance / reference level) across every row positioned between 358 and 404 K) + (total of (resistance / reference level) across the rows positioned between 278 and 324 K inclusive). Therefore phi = 17.83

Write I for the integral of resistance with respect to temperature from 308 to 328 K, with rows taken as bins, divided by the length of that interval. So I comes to 182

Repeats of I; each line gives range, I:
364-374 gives 197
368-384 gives 202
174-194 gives 200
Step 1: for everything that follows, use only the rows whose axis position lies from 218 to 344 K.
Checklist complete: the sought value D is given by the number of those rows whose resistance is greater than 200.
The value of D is 7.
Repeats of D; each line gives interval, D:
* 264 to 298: 3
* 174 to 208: 3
